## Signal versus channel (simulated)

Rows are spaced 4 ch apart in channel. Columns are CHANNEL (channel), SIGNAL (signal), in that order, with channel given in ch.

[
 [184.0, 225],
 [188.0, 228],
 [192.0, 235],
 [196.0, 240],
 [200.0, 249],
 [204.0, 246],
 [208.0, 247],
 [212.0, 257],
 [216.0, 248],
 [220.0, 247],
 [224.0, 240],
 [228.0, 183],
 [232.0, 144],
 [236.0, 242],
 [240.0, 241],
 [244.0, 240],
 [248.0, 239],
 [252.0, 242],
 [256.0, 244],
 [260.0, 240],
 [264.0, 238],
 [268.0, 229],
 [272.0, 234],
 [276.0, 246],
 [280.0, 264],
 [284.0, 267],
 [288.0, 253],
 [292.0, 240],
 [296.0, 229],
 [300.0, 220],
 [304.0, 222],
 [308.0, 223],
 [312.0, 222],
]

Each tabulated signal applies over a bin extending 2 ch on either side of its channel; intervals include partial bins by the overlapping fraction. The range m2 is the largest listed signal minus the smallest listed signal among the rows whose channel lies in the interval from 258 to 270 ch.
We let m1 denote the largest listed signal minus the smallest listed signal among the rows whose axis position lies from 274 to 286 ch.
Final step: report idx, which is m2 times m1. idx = 231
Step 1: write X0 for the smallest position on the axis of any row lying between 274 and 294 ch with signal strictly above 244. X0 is 276.0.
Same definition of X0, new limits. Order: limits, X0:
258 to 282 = 276.0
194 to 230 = 200.0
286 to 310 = 288.0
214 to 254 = 216.0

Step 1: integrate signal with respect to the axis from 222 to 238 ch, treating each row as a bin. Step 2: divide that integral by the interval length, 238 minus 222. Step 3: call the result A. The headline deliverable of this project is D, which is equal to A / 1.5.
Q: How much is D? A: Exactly 135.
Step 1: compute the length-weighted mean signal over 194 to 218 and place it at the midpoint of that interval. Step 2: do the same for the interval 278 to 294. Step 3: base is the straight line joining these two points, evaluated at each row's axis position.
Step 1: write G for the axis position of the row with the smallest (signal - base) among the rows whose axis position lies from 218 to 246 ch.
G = 232.0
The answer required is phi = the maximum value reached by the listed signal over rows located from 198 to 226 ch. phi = 257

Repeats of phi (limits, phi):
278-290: 267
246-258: 244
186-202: 249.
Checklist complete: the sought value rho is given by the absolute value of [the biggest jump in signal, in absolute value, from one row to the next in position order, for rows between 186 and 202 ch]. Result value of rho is 9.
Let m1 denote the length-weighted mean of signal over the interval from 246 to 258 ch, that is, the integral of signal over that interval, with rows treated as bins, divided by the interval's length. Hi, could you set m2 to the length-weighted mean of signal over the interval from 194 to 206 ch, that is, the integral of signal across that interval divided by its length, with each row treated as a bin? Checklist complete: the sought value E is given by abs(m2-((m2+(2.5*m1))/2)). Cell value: 180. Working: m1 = 242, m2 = 245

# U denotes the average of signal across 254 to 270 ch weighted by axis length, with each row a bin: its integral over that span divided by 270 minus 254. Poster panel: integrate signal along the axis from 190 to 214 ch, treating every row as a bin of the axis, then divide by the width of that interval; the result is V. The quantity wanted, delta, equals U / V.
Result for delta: 0.97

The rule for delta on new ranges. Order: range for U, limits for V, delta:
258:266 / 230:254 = 1.06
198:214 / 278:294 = 0.98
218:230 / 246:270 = 0.94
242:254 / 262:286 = 0.98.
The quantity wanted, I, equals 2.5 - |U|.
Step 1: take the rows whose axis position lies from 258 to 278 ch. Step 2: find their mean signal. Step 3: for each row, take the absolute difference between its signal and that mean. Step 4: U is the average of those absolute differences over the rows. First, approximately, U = 5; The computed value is -2.2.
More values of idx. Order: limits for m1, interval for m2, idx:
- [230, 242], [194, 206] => 882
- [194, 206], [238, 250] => 18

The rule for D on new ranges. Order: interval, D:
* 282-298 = 165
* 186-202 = 159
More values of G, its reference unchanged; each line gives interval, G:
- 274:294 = 292.0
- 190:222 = 192.0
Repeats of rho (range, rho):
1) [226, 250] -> 98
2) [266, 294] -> 18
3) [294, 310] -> 9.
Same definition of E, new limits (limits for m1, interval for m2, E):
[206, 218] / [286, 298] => 193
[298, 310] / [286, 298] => 157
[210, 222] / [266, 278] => 195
